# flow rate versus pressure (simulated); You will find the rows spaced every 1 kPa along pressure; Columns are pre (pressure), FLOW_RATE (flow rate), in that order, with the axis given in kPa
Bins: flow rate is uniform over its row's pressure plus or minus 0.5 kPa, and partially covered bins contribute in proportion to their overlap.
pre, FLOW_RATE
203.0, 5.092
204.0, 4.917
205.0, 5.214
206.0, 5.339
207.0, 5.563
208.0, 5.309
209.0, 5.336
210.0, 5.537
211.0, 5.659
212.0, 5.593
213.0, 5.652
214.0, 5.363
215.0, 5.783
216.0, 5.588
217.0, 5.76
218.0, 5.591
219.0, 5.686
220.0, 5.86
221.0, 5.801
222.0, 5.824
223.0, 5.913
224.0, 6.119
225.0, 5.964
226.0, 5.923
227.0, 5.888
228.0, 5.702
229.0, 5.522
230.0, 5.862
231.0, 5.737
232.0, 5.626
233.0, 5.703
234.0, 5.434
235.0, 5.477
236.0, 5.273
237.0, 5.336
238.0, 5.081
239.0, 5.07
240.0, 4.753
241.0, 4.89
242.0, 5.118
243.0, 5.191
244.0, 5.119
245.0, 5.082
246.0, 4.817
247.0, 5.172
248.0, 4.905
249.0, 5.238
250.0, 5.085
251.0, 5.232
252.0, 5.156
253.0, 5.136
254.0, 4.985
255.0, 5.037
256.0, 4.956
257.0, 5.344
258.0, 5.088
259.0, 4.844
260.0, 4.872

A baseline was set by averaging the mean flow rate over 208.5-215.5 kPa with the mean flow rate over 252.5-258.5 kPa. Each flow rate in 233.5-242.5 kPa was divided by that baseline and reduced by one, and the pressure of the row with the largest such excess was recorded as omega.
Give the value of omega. 235.0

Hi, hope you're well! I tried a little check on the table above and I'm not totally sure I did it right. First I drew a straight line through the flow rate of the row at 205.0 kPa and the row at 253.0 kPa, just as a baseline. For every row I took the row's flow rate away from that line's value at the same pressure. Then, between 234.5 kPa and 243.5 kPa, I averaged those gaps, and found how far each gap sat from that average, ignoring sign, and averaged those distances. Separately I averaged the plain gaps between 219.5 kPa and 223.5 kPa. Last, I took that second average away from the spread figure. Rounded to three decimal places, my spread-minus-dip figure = 0.827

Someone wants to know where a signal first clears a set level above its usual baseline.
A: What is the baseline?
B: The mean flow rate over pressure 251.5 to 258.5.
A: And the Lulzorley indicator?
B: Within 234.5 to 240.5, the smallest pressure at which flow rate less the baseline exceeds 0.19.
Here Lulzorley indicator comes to 235.0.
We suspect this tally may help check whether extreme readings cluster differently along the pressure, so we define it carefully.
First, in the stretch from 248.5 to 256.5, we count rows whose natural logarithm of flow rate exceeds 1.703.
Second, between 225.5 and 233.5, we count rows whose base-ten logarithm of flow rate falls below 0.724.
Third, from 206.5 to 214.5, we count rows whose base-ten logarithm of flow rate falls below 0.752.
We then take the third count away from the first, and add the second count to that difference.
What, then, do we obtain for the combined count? -6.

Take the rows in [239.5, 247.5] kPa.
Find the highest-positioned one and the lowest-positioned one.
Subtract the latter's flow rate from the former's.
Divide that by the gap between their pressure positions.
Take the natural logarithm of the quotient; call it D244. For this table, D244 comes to -2.8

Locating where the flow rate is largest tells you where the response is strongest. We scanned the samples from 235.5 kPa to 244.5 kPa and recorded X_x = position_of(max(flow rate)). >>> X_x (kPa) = 237.0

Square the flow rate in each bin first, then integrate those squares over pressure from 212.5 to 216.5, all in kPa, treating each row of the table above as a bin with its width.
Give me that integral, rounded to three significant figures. 125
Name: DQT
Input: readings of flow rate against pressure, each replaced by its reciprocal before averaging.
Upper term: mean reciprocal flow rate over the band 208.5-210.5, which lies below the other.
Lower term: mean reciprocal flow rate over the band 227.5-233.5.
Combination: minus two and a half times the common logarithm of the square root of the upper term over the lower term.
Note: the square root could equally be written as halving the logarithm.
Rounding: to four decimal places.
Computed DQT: -0.0249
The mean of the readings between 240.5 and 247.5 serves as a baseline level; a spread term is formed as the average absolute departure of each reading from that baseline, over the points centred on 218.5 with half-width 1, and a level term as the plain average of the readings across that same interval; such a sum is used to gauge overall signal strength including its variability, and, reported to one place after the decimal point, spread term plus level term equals 6.2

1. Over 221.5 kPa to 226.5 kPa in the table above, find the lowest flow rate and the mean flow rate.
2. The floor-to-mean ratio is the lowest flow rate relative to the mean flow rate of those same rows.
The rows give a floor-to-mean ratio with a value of 0.979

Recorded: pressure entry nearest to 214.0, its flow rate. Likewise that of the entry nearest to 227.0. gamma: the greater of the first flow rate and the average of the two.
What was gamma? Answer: 5.63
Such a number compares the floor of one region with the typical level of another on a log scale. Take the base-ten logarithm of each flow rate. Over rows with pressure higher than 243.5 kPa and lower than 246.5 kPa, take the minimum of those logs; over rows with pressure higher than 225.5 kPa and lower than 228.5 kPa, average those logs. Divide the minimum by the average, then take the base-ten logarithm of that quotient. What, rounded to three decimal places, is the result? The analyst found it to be -0.050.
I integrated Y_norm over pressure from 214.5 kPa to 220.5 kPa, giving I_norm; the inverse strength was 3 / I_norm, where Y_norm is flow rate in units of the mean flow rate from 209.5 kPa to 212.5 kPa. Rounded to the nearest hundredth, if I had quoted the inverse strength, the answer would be 0.49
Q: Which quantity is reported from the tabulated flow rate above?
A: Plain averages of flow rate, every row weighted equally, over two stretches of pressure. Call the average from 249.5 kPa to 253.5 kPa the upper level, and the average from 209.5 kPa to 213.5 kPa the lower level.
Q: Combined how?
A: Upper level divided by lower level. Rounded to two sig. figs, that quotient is 0.92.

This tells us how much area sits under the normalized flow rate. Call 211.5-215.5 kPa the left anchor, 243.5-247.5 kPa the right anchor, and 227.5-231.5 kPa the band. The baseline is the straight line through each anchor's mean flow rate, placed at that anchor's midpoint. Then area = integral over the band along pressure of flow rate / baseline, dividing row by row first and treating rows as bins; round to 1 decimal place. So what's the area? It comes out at 4.3 kPa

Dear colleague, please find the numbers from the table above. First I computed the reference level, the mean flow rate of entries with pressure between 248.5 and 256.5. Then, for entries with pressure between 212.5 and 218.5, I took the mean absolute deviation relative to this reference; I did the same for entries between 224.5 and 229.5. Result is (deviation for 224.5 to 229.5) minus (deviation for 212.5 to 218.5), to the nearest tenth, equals 0.2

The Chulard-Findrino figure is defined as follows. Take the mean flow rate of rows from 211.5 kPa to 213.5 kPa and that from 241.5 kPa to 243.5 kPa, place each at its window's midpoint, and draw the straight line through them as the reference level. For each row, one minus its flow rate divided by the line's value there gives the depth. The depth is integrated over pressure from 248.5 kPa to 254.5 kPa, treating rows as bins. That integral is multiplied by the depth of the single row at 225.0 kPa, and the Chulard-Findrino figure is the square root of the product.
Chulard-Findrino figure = 0.12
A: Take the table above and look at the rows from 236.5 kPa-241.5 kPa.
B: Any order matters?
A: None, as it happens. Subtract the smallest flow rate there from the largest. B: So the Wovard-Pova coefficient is 0.58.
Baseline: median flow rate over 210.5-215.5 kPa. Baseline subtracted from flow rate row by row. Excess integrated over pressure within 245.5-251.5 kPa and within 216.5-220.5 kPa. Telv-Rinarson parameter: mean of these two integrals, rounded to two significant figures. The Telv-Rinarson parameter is -1.6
